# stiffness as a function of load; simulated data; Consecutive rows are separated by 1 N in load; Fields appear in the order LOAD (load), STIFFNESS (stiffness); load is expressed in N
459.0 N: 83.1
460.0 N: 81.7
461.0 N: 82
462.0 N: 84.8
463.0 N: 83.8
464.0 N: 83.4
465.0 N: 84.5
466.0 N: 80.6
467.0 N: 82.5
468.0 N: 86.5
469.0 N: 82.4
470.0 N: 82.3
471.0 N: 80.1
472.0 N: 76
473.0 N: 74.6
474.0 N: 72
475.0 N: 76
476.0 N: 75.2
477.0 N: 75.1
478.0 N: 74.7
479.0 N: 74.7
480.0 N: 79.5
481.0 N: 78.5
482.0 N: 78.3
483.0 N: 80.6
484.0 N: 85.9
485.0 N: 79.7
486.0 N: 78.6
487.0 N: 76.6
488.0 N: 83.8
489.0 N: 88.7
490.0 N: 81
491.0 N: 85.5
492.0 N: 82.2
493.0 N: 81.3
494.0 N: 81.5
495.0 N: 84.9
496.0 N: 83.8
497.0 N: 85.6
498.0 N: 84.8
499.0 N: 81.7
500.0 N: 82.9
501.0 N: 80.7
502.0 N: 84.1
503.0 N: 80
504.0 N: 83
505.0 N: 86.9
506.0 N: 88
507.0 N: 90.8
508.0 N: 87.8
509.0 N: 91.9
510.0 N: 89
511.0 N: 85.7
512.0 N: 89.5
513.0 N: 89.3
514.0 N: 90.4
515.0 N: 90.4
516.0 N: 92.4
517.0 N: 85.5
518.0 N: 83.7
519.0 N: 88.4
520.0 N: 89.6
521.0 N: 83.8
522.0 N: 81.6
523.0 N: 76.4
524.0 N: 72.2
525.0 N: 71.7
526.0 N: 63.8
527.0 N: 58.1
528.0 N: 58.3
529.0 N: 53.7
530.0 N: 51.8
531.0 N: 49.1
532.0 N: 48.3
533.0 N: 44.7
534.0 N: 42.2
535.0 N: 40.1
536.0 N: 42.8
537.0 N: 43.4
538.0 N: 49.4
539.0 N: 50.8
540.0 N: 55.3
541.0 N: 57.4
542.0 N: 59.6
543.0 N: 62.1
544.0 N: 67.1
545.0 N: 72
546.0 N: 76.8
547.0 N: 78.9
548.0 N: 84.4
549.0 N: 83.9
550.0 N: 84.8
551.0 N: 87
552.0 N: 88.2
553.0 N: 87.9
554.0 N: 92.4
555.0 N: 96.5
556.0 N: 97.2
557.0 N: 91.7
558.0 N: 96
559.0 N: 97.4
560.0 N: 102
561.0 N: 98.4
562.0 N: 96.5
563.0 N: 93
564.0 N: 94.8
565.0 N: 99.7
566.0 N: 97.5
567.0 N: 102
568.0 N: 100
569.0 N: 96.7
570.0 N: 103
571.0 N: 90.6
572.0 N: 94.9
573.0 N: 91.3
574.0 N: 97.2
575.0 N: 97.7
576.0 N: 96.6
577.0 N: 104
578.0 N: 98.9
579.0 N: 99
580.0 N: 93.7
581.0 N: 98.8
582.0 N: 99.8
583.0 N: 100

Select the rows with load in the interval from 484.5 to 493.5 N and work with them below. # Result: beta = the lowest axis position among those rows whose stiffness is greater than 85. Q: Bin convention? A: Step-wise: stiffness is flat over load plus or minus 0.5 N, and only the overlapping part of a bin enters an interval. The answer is 489.0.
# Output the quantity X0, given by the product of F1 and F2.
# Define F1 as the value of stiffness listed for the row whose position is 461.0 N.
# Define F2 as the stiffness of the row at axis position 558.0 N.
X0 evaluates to 7872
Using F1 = 82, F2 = 96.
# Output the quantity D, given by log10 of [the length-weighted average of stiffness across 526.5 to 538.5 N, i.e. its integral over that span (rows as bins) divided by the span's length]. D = 1.69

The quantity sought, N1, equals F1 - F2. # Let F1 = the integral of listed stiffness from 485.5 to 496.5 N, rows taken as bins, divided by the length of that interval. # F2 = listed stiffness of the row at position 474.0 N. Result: 11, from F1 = 83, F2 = 72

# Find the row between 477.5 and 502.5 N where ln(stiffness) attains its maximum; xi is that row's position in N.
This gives 489.0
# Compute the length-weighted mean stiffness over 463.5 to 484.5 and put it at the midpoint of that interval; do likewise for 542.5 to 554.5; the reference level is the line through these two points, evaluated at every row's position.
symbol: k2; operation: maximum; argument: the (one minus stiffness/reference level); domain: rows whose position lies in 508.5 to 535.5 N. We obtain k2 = 0.50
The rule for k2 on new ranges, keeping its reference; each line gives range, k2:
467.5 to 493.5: 0.09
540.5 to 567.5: 0.29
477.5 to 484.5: 0.06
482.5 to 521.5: 0.04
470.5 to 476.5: 0.09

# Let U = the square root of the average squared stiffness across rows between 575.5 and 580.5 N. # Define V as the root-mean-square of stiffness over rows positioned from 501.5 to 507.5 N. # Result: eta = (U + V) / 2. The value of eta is 92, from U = 98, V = 86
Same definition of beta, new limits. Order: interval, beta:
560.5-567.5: 561.0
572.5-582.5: 573.0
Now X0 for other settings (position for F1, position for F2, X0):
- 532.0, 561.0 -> 4753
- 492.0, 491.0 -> 7028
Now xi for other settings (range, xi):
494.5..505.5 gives 505.0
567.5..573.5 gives 570.0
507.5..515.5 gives 509.0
